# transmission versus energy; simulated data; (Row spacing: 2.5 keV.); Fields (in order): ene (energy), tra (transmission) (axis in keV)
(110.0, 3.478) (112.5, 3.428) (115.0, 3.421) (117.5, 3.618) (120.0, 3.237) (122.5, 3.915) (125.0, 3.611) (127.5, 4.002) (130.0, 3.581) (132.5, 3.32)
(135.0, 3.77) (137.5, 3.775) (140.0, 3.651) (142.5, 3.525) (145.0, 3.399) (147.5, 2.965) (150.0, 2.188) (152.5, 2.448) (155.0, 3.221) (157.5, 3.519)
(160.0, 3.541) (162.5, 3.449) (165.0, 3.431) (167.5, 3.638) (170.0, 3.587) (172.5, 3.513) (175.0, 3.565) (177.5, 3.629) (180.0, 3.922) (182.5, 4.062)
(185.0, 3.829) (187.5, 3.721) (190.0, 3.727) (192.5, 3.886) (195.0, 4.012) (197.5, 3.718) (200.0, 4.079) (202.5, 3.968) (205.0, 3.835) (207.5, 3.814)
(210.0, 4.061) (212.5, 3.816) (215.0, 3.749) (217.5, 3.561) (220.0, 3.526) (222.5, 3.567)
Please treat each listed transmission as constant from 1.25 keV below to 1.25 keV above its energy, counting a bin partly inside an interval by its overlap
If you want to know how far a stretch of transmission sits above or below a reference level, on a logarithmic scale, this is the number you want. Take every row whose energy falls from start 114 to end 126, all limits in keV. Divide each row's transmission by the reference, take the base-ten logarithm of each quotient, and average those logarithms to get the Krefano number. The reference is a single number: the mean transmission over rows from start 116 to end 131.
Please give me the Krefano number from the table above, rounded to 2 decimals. -0.01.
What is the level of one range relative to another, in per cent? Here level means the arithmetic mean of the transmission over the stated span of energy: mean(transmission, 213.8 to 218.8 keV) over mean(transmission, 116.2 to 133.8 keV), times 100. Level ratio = 101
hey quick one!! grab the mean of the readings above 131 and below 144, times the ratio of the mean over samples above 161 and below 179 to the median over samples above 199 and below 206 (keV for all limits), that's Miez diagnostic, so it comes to 3.22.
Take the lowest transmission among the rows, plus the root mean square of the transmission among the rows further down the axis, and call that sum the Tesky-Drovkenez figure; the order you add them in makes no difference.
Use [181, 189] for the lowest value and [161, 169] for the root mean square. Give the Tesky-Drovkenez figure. 7.23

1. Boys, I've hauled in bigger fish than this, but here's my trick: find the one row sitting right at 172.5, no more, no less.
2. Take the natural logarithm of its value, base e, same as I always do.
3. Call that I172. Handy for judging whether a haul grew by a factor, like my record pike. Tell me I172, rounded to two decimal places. 1.26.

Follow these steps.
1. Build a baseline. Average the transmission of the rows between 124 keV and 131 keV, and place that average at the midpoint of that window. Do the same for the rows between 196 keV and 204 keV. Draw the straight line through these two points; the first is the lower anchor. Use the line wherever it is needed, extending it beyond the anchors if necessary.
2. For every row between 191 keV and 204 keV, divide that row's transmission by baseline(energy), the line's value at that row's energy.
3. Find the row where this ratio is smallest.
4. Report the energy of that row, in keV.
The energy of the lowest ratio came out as 197.5 keV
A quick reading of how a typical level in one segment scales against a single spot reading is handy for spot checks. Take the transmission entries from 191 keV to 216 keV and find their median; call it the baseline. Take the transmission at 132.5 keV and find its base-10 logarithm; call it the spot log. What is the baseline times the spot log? 2.01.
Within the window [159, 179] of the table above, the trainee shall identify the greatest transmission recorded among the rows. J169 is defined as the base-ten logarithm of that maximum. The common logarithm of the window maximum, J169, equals 0.56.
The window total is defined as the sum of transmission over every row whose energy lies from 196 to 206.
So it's 15.6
